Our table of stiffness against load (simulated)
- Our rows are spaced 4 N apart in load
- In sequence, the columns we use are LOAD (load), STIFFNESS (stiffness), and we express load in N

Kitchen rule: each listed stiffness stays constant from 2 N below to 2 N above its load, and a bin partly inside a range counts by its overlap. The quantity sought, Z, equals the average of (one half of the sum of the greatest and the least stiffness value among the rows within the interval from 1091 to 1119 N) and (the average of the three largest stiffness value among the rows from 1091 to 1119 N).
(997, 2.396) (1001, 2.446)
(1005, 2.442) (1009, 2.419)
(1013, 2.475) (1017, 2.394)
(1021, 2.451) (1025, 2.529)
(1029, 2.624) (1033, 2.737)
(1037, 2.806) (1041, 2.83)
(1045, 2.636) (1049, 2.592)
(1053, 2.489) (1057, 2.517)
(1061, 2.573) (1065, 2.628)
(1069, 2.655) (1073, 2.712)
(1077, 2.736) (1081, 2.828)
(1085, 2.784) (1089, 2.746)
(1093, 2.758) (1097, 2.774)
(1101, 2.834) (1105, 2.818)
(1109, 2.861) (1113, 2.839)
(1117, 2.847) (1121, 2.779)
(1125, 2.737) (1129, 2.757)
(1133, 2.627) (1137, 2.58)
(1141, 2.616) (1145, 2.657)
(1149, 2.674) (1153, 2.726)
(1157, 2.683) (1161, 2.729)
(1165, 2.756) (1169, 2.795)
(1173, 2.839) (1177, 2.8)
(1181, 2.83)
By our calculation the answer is 2.83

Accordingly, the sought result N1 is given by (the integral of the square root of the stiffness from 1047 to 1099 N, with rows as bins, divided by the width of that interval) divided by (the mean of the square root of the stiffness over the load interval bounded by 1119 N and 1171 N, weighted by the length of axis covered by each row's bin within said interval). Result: 1.00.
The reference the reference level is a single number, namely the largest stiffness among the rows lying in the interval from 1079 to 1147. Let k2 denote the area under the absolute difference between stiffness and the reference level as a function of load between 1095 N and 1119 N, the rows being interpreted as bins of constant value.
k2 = 0.8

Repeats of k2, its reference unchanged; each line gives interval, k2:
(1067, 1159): 11.1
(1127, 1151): 5.0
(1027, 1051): 3.8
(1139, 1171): 5.0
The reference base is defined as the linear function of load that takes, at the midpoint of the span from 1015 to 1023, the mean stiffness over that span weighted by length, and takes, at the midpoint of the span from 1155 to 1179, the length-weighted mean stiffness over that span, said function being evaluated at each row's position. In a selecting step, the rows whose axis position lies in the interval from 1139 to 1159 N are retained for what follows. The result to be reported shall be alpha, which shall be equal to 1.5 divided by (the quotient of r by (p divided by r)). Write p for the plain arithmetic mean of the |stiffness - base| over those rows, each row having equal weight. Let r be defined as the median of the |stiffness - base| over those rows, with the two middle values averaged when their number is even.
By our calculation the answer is 23.4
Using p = 0.05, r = 0.06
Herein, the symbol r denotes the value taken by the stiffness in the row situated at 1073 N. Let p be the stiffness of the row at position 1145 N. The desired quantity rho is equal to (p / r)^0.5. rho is 0.99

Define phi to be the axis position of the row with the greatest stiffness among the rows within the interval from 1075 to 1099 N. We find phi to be 1081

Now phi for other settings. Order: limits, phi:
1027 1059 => 1041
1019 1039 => 1037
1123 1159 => 1129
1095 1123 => 1109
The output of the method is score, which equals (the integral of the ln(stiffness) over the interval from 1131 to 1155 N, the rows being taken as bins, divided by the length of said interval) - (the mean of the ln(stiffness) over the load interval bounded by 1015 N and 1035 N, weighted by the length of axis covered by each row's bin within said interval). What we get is 0.04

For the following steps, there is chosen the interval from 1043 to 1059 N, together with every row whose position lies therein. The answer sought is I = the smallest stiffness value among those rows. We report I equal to 2.489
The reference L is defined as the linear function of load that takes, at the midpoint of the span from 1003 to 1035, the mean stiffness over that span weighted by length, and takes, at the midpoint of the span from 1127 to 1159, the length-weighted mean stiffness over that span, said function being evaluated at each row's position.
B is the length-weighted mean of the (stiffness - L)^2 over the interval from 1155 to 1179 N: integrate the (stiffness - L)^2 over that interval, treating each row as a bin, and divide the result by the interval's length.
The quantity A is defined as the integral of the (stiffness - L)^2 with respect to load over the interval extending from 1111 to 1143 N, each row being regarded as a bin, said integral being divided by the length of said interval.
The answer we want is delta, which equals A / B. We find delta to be 3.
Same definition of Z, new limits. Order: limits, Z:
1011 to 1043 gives 2.70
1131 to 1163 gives 2.68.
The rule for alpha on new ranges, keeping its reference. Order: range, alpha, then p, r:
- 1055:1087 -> 10.4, 0.14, 0.14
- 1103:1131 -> 6.1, 0.15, 0.20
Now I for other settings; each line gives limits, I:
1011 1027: 2.394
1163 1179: 2.756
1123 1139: 2.58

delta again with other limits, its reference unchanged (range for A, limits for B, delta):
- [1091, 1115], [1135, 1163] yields 23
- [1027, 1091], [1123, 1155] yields 6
